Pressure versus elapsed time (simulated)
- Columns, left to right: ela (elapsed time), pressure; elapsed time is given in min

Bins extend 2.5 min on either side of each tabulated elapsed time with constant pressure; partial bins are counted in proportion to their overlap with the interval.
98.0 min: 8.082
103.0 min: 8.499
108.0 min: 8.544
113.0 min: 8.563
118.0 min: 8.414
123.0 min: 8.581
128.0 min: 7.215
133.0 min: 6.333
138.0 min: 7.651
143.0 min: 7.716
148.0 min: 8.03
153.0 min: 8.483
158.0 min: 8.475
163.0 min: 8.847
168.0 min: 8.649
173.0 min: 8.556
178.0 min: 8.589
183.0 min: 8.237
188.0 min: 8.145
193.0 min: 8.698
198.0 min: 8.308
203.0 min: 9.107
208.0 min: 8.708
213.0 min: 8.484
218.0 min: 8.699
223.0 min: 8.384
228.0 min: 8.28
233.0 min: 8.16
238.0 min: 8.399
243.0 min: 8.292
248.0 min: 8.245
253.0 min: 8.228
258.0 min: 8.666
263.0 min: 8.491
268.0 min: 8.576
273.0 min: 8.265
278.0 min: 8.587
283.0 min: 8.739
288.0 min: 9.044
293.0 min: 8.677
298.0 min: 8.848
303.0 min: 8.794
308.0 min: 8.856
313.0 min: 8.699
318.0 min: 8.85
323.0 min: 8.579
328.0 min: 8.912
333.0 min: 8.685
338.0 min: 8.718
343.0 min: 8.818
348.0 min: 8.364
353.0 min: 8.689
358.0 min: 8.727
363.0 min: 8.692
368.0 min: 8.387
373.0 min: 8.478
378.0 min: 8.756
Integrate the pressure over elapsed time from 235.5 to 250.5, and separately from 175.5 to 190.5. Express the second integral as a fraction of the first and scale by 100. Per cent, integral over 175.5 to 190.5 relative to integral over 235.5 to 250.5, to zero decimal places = 100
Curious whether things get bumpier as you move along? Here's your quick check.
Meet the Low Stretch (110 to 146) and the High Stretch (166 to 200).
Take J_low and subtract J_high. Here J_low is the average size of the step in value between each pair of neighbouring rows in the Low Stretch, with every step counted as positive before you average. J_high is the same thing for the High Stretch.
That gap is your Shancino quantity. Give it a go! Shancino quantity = 0.41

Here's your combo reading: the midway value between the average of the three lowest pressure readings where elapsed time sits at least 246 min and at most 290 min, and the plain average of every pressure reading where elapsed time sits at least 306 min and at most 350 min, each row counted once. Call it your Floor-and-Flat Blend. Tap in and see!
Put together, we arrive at 8.48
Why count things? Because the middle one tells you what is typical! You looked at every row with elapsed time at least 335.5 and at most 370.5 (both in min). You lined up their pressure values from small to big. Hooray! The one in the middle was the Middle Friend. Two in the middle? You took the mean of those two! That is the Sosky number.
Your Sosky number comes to 8.69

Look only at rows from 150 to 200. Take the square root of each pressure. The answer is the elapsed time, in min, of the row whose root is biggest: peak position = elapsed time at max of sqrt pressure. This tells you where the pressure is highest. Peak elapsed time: 163.0 min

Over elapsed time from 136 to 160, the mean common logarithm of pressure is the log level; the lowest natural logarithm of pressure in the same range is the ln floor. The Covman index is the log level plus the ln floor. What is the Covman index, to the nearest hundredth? 2.94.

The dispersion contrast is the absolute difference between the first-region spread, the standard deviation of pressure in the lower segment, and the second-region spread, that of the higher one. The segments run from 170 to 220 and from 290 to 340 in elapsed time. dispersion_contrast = 0.17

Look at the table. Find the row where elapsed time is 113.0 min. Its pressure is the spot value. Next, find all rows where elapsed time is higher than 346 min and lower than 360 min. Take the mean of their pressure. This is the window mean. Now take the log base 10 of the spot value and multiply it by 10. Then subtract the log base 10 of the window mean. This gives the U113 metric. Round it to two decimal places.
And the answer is 8.39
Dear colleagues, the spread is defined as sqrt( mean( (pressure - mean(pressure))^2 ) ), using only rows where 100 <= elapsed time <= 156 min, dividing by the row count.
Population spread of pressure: 0.69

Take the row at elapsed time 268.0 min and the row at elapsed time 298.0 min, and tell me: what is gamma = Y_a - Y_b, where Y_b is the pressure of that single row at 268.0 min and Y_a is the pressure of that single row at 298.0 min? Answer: 0.27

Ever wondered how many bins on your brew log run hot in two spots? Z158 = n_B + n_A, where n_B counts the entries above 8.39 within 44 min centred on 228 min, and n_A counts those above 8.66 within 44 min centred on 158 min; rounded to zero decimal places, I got 5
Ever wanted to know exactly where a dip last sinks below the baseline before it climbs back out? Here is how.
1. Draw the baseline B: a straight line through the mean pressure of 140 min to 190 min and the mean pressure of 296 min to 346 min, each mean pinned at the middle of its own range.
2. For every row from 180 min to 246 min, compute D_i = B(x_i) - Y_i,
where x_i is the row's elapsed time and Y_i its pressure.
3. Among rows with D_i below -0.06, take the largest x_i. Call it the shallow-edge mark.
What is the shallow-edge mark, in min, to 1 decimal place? 218.0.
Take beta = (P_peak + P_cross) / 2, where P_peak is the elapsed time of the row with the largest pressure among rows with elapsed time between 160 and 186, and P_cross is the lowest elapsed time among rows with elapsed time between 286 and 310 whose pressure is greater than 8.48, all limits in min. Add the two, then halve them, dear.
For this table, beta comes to 225.5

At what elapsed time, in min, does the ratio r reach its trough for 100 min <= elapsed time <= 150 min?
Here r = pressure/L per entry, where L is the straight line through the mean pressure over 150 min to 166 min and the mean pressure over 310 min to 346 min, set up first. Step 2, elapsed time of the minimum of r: 133.0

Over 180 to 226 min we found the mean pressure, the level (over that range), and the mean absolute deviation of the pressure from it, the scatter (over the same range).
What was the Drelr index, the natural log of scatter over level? -3.6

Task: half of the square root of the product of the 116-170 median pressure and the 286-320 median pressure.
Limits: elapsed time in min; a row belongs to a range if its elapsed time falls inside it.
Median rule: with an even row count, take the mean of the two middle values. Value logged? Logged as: 4.31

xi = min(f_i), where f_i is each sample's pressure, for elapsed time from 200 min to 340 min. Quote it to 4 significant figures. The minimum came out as 8.160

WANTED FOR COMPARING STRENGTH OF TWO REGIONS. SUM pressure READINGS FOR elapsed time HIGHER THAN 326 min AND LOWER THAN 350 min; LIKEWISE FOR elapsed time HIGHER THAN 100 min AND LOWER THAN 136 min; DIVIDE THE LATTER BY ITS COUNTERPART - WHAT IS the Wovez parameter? 1.3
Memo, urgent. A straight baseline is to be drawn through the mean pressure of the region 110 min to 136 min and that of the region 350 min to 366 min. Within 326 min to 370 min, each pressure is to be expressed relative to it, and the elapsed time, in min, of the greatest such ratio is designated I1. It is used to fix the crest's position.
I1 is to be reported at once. 328.0 min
